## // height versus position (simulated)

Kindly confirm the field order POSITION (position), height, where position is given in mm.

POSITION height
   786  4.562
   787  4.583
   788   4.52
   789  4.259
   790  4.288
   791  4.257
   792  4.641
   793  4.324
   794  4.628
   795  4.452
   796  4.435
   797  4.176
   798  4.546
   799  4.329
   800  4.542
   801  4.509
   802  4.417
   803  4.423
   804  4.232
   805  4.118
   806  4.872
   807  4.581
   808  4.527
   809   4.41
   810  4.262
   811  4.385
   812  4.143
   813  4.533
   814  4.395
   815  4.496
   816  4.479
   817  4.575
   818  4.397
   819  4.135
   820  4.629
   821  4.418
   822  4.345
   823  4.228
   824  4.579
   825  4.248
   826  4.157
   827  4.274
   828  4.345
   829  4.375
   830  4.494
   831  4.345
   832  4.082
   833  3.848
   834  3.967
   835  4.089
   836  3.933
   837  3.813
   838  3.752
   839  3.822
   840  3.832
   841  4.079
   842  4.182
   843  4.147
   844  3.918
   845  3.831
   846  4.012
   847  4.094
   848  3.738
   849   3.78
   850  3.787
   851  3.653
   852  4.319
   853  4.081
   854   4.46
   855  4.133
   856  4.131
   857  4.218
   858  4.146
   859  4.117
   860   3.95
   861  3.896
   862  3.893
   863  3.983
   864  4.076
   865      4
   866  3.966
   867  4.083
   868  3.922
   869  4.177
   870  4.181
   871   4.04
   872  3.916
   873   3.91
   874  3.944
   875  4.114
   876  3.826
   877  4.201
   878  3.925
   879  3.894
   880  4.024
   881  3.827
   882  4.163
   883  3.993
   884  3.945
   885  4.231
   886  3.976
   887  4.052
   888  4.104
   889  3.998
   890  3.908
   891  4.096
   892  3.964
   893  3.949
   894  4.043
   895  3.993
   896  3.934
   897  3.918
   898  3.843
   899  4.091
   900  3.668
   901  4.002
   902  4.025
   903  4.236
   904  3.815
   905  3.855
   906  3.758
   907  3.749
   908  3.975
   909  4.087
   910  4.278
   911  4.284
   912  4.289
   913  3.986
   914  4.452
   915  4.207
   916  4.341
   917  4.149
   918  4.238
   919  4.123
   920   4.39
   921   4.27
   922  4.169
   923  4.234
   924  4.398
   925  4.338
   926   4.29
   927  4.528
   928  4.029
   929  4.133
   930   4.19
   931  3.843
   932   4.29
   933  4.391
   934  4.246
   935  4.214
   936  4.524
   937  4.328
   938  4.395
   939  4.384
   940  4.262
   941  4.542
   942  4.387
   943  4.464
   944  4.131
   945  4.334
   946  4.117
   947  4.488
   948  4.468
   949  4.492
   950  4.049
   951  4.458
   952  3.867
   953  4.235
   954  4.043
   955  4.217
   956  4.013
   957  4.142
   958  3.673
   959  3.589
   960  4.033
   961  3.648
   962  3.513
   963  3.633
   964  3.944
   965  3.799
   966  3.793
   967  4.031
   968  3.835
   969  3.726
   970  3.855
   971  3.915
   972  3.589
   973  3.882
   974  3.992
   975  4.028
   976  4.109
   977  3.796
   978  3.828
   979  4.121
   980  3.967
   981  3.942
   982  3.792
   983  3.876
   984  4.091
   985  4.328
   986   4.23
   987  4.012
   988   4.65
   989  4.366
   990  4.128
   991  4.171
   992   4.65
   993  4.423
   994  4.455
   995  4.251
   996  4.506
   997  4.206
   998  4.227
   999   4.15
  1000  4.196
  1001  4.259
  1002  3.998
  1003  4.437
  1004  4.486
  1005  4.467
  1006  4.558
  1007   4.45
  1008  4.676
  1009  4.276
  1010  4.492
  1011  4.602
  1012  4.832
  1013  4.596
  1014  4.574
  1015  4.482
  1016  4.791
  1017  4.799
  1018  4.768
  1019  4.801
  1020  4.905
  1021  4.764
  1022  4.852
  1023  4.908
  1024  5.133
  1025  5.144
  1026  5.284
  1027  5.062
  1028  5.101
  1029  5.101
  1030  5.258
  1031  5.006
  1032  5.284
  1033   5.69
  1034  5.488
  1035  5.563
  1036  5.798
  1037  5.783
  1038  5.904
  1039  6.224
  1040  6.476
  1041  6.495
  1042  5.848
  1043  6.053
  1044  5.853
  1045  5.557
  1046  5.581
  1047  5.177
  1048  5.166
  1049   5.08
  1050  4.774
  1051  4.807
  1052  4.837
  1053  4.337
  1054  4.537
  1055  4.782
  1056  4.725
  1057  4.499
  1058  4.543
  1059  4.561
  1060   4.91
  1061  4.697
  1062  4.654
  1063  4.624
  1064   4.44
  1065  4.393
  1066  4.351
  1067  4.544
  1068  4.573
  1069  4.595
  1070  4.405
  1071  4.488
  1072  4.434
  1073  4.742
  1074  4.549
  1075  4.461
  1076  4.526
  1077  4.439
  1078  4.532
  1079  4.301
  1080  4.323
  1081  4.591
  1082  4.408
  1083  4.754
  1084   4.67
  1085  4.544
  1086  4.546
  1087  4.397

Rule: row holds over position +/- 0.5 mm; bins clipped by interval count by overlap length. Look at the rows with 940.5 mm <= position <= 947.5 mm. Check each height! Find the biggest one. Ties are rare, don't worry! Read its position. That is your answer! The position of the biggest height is 941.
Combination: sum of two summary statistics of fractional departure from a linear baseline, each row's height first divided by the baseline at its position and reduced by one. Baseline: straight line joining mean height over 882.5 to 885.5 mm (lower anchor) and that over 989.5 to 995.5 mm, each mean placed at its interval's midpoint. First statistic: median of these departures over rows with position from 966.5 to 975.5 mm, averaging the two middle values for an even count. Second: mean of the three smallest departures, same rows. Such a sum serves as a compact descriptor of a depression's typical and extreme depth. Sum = -0.23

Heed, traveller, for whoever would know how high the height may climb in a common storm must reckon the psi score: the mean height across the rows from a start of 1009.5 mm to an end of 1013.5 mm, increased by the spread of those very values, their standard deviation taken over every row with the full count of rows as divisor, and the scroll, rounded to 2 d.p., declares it 4.75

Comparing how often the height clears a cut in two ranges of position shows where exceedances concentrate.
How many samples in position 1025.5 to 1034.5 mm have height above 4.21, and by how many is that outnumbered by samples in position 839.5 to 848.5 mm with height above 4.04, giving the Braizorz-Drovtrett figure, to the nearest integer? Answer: -5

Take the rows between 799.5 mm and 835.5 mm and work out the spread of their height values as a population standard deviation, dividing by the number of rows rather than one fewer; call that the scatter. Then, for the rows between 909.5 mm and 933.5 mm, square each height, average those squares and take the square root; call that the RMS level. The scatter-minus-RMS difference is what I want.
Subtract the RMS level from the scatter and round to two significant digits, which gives -4.0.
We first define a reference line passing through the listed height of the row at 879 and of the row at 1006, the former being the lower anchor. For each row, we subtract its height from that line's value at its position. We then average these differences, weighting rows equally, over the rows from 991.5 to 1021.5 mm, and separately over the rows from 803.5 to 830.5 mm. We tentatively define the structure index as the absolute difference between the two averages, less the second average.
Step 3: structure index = 1.7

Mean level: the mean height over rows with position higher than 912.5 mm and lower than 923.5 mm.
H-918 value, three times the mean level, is 12.7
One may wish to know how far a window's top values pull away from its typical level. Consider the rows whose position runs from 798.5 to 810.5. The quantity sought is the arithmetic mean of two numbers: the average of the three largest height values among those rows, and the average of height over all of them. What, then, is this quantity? 4.55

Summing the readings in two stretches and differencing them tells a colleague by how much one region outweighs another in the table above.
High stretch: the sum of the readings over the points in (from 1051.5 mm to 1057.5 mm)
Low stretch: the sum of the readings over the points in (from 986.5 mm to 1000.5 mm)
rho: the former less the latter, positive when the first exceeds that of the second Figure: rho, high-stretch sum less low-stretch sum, -33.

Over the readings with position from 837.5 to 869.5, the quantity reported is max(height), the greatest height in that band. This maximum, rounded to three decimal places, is 4.460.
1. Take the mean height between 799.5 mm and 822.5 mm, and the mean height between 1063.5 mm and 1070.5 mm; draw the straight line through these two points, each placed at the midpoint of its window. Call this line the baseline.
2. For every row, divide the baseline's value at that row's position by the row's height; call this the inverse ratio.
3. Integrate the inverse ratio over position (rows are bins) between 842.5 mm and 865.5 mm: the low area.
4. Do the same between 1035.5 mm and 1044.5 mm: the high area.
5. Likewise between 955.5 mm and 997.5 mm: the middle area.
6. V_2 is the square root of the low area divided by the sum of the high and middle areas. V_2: 0.69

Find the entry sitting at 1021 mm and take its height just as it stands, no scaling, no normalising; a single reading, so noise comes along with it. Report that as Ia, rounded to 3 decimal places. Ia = 4.764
